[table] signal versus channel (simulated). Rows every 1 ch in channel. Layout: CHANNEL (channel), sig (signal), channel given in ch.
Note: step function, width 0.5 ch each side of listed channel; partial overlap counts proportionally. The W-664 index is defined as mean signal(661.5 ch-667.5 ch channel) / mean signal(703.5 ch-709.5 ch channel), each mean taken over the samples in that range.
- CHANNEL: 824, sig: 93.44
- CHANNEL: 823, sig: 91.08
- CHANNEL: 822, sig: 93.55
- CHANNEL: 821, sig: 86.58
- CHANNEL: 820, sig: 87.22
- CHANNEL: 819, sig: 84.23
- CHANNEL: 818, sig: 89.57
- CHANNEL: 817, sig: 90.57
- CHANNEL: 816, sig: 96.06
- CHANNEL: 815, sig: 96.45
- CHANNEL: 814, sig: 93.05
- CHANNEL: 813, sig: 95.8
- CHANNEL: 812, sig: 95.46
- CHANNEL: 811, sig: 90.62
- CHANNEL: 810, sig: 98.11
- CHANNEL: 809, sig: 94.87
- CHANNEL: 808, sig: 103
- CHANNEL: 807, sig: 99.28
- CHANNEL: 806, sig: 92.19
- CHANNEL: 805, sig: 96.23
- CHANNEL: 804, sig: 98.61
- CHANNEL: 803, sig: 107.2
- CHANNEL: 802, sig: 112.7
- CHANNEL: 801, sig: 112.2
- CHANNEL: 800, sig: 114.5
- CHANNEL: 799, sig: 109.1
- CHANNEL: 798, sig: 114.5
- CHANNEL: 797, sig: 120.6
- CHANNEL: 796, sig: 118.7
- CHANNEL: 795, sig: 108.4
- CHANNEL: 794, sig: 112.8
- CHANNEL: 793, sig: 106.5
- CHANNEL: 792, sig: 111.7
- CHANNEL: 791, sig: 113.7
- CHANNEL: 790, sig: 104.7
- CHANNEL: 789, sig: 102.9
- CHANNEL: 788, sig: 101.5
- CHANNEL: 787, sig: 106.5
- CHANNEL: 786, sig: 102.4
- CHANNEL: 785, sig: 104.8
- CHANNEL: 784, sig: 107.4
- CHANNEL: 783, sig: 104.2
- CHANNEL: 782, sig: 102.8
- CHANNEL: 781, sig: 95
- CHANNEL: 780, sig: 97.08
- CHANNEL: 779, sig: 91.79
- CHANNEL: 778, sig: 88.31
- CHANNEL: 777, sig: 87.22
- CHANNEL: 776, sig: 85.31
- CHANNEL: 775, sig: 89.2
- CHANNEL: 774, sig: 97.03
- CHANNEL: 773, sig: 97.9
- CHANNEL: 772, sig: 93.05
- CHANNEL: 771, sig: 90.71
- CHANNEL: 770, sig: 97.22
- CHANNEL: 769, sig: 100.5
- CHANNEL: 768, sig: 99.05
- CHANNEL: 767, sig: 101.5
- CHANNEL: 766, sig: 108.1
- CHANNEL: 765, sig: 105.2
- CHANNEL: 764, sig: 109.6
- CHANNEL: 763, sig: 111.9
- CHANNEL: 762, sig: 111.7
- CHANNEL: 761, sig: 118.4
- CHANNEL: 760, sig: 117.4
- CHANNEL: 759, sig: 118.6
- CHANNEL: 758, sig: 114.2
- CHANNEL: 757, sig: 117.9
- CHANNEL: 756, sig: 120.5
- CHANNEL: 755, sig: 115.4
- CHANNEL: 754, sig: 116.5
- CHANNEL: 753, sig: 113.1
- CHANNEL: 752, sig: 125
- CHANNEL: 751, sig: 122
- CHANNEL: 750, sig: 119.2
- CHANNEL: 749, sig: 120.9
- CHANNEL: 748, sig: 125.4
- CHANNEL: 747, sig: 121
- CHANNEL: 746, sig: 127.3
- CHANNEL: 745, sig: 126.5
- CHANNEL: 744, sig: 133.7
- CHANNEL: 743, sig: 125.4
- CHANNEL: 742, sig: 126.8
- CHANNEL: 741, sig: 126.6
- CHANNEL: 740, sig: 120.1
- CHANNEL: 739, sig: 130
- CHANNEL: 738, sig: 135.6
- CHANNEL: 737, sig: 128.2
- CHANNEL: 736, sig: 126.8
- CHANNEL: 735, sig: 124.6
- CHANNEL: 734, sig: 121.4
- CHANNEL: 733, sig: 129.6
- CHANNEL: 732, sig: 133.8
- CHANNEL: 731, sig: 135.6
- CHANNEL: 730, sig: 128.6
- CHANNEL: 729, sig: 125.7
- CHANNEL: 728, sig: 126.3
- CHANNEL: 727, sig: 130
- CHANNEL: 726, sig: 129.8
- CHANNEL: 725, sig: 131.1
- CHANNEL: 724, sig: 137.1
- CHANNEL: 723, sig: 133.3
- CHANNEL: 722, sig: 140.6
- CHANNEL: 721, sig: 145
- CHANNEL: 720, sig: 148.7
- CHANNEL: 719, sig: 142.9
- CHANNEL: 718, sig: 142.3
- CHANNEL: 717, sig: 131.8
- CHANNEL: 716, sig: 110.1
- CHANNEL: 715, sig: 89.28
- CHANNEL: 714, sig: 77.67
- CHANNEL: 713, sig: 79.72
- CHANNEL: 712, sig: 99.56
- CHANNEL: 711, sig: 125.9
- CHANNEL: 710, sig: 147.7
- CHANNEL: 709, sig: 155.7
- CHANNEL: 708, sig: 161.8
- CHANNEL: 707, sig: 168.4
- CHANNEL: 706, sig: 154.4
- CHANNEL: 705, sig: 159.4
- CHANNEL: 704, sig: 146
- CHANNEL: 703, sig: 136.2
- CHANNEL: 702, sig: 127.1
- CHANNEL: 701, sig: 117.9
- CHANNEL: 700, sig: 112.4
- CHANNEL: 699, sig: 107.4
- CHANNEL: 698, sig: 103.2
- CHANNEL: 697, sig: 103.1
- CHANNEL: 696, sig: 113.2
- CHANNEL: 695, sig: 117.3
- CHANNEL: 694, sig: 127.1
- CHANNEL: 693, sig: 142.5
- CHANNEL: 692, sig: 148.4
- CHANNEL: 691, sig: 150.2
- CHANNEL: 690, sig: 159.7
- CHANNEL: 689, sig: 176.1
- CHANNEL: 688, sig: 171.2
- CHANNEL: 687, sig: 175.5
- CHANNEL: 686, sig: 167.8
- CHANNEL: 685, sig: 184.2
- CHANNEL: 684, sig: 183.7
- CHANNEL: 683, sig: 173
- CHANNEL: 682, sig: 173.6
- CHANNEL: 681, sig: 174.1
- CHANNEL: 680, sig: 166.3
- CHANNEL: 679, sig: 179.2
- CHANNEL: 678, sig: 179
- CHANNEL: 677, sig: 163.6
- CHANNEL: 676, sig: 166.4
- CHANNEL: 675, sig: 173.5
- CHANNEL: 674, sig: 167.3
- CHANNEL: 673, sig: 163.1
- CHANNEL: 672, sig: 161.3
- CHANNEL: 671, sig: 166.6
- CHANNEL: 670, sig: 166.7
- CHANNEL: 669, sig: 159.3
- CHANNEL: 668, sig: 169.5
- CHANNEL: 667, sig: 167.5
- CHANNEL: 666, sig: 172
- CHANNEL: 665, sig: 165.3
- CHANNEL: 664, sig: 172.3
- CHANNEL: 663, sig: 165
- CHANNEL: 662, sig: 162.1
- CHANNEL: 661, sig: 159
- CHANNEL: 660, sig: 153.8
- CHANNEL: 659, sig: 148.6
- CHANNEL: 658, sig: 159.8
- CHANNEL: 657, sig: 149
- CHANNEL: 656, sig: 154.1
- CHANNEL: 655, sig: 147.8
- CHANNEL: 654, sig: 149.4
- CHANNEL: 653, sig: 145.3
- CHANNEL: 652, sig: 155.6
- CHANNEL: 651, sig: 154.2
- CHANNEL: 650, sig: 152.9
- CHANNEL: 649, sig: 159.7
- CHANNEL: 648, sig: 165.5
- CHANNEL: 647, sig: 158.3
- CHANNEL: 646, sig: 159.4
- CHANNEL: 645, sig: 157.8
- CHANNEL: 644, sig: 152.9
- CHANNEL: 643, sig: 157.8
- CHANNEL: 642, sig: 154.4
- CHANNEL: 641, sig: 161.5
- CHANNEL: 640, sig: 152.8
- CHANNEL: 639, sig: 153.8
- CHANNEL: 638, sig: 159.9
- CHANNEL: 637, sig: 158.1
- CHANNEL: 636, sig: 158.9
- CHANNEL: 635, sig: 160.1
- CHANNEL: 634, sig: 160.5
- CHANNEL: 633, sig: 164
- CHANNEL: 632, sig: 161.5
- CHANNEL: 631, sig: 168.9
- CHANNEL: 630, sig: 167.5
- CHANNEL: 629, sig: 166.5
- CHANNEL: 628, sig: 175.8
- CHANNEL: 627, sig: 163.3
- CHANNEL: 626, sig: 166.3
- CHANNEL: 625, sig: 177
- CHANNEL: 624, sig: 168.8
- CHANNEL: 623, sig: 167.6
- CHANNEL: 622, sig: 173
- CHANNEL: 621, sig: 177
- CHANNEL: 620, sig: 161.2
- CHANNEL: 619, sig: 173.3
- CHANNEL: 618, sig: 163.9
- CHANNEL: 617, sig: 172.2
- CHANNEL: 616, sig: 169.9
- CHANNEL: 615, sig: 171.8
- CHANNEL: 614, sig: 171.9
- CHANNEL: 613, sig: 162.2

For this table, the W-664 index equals 1.06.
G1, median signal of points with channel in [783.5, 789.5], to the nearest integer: 104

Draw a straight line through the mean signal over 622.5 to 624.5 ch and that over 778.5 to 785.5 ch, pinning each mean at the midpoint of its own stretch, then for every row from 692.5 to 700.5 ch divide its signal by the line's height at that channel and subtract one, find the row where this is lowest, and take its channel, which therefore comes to 697 ch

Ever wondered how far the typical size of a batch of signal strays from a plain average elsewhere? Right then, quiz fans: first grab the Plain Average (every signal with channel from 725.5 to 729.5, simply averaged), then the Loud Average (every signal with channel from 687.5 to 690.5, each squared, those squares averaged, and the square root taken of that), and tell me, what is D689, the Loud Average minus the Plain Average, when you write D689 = 41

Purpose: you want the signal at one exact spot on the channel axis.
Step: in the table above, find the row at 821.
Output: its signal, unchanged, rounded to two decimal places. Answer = 86.58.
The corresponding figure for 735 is 124.60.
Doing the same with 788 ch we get 101.50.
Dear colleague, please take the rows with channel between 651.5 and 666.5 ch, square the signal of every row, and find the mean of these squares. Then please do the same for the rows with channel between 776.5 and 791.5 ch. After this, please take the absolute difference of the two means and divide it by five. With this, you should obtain 2923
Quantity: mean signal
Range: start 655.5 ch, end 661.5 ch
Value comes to 154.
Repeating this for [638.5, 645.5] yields 156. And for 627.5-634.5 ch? 166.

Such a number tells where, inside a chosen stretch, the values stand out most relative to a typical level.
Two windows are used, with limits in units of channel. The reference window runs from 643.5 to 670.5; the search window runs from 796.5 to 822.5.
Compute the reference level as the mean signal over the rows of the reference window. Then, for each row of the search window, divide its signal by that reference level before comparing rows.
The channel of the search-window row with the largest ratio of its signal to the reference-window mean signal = 797 ch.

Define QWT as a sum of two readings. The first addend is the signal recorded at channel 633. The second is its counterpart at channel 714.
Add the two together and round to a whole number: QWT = 242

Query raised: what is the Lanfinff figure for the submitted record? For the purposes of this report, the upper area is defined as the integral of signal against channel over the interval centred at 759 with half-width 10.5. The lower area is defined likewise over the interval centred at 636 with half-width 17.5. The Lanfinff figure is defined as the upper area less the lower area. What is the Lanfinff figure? -3284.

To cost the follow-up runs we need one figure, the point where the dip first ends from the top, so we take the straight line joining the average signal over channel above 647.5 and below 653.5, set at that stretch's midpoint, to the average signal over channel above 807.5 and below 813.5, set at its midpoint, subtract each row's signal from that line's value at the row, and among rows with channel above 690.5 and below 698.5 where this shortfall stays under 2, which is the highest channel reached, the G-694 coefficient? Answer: 693 ch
